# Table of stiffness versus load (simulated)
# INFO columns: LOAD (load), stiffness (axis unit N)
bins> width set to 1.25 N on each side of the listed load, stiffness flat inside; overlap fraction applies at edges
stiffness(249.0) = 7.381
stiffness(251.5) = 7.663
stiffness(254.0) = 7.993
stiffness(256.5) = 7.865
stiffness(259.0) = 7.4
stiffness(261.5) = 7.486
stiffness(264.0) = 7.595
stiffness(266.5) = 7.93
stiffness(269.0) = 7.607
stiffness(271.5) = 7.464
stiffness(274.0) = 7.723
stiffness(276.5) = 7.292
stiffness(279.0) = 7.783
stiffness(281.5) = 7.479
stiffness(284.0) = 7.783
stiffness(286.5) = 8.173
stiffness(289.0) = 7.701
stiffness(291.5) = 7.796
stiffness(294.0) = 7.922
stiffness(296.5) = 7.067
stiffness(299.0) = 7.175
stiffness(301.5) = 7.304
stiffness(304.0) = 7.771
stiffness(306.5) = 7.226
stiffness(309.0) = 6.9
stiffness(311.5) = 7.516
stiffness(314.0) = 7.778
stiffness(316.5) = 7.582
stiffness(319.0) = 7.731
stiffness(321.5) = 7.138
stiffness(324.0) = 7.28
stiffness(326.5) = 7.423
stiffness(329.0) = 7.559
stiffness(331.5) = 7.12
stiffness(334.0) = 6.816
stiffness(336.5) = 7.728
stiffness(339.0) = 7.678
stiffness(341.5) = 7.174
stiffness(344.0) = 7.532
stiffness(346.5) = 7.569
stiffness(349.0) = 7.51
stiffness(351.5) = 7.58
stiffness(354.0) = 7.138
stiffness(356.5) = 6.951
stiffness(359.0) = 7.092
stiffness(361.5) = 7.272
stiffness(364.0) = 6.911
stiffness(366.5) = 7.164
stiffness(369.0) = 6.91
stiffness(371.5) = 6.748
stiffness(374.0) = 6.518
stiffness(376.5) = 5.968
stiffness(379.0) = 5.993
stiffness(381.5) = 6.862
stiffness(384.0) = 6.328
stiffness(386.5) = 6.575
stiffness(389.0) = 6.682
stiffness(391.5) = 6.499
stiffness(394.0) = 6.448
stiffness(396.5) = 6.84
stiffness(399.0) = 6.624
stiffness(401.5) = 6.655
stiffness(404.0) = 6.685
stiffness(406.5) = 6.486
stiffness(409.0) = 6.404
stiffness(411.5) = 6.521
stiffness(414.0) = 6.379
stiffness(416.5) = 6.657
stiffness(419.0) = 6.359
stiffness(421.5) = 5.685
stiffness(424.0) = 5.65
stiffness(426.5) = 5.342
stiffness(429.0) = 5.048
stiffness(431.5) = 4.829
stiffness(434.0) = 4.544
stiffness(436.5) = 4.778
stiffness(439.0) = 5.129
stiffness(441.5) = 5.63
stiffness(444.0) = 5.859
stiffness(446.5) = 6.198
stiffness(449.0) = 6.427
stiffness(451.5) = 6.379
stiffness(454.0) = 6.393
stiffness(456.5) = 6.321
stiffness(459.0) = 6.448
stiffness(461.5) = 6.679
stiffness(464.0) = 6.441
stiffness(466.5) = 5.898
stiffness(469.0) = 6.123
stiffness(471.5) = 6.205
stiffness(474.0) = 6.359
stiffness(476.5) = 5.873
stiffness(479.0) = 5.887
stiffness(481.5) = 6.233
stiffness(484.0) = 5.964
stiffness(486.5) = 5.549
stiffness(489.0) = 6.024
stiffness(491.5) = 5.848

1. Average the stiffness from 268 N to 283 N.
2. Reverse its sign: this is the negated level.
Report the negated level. -7.6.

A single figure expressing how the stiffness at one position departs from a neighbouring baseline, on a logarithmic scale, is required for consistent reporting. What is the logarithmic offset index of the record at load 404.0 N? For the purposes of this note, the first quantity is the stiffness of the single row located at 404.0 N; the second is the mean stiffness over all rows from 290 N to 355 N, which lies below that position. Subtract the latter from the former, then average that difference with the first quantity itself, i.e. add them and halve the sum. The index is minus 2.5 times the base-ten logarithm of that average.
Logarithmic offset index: -1.183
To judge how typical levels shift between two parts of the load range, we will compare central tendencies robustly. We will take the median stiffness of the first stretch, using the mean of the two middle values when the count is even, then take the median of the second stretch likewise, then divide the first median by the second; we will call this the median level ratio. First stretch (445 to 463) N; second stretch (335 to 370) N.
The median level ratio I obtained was 0.89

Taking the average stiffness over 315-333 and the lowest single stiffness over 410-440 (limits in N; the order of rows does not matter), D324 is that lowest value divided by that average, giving 0.61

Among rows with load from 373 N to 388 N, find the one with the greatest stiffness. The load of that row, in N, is 381.5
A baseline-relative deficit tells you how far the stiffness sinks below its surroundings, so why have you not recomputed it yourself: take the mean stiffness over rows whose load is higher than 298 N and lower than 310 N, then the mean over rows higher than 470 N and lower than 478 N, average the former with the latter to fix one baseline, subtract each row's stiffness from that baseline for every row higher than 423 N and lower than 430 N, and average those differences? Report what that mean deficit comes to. 1.4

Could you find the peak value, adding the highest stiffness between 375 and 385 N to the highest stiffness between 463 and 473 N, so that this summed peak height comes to 13.3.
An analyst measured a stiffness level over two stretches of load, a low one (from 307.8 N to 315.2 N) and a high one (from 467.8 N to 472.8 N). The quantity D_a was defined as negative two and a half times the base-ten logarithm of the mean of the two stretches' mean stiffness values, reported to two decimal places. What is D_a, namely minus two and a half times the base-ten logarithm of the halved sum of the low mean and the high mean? -2.08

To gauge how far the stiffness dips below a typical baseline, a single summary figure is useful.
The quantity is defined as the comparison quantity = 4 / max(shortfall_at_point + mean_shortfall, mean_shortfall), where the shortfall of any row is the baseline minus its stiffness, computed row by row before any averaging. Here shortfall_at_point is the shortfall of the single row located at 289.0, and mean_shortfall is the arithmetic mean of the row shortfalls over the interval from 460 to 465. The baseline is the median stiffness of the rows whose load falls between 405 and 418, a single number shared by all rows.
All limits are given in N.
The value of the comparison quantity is -54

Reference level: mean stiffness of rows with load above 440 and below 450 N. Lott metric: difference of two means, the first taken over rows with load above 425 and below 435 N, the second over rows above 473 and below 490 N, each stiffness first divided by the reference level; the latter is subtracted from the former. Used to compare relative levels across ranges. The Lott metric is -0.17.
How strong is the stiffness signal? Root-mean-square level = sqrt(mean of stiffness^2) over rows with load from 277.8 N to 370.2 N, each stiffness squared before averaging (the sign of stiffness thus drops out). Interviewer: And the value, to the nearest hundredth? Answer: 7.42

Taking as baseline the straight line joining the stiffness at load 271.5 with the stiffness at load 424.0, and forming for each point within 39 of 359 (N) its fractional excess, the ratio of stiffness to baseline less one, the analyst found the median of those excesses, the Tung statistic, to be 0.090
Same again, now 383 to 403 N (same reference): 0.090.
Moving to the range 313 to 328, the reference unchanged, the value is 0.092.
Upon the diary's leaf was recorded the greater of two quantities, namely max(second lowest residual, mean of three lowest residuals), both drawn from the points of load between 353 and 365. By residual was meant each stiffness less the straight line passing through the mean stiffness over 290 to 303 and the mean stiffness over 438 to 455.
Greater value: 0.1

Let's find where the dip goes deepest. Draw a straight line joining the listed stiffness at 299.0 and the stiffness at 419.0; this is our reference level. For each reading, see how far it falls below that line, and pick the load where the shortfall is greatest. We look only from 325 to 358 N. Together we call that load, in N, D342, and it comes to 334.0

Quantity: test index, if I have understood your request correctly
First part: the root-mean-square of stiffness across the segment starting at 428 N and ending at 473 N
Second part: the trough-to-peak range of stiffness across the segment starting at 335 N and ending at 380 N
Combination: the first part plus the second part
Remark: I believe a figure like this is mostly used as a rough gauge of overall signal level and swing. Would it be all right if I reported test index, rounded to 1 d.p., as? 7.6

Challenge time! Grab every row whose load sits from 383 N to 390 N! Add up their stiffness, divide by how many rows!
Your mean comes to 6.53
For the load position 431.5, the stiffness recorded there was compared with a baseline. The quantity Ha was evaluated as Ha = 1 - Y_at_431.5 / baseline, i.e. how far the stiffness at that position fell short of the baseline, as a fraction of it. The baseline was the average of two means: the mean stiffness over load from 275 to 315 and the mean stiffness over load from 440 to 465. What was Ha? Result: 0.30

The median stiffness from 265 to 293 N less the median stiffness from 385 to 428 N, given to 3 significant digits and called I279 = 1.22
